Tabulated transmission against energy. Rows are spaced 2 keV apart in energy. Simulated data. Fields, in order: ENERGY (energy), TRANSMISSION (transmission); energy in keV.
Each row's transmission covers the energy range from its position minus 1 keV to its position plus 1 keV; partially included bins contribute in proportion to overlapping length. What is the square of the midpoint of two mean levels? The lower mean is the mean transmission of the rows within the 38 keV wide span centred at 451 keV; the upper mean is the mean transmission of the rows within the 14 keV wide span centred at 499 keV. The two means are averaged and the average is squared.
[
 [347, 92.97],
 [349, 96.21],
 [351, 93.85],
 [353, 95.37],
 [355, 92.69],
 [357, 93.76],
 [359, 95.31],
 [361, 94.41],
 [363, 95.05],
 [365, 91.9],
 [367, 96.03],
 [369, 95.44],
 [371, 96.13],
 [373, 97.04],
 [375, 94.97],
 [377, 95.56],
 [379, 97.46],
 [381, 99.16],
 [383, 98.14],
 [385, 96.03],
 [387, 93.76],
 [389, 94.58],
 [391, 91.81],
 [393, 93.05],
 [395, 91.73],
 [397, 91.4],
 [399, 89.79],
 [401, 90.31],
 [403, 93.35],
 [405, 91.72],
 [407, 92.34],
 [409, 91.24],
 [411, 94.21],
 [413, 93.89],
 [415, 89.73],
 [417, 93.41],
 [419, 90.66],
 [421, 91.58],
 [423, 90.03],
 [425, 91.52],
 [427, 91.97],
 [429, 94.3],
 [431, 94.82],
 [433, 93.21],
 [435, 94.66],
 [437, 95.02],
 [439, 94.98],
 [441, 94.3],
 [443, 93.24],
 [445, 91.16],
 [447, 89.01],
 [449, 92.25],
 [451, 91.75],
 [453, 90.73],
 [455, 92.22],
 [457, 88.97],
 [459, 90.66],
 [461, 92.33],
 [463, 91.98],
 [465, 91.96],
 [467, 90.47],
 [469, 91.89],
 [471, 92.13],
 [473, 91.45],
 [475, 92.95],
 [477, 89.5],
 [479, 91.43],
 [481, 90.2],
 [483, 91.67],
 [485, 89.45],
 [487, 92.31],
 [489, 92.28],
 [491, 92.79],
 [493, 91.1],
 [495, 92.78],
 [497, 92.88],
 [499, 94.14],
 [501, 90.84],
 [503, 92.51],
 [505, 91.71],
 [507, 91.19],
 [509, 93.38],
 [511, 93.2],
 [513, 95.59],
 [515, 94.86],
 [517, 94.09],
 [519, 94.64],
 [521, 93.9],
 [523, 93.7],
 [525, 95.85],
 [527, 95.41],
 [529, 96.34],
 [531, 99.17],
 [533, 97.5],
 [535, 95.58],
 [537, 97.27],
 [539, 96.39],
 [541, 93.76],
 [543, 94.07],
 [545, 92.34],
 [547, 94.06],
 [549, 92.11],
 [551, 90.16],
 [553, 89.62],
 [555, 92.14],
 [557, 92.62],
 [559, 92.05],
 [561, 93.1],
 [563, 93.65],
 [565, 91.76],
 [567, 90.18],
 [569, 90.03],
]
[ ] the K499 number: 8503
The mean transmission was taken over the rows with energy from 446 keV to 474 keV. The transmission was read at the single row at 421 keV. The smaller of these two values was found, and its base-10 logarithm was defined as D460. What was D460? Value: 1.96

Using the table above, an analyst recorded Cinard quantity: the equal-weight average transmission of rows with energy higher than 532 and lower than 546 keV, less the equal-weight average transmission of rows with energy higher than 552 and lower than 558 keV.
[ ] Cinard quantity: 3.8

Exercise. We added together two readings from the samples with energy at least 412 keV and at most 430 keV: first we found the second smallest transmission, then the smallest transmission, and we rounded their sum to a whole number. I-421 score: 180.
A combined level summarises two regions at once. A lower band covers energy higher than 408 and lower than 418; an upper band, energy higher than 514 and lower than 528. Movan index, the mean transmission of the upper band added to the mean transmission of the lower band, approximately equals 187.1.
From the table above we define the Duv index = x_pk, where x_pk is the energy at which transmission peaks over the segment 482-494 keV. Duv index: 491 keV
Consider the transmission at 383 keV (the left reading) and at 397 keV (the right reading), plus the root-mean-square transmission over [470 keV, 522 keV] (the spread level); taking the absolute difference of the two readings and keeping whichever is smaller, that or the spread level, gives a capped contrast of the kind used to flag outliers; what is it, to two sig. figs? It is 6.7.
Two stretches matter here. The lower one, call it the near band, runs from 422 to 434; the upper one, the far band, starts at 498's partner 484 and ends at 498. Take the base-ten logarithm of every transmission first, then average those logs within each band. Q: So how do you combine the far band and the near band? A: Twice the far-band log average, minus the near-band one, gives 1.96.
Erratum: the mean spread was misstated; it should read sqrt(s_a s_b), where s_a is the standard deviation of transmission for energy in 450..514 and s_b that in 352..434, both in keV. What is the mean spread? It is 1.8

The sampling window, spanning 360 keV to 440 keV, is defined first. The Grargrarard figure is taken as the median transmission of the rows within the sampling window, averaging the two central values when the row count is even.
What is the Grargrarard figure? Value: 93.8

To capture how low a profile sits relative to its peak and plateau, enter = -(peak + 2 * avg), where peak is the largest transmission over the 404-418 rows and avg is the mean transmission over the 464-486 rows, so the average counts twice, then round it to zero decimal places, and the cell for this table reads -277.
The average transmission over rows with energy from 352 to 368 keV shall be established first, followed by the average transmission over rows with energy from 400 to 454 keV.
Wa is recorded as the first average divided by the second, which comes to 1.020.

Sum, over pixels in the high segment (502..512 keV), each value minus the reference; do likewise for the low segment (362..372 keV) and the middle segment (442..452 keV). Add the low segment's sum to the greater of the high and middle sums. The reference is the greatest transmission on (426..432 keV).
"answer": -12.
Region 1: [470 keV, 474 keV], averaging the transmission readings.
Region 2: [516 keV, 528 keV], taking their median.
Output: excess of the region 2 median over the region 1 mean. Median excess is 2.6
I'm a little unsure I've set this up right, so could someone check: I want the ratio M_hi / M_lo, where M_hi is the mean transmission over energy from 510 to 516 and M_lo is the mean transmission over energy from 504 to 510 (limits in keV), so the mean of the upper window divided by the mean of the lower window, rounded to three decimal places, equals 1.027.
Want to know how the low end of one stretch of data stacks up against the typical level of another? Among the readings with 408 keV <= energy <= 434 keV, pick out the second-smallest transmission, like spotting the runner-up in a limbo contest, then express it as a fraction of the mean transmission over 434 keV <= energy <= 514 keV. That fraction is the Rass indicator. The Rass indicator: 0.98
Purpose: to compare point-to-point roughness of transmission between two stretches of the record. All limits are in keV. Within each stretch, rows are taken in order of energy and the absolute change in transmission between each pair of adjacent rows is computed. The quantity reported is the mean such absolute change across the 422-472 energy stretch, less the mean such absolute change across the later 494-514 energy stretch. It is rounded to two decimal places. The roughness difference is -0.10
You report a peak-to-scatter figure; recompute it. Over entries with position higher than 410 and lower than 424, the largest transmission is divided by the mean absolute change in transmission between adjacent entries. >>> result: 42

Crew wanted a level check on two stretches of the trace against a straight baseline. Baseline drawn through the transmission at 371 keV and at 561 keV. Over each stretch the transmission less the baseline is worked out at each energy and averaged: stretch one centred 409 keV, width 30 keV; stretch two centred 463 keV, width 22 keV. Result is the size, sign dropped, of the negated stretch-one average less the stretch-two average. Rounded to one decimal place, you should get 7.1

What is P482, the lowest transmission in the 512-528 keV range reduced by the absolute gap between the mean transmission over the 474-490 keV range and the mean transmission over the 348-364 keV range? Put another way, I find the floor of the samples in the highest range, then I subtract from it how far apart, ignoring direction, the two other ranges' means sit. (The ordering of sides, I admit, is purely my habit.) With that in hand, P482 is 90.3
